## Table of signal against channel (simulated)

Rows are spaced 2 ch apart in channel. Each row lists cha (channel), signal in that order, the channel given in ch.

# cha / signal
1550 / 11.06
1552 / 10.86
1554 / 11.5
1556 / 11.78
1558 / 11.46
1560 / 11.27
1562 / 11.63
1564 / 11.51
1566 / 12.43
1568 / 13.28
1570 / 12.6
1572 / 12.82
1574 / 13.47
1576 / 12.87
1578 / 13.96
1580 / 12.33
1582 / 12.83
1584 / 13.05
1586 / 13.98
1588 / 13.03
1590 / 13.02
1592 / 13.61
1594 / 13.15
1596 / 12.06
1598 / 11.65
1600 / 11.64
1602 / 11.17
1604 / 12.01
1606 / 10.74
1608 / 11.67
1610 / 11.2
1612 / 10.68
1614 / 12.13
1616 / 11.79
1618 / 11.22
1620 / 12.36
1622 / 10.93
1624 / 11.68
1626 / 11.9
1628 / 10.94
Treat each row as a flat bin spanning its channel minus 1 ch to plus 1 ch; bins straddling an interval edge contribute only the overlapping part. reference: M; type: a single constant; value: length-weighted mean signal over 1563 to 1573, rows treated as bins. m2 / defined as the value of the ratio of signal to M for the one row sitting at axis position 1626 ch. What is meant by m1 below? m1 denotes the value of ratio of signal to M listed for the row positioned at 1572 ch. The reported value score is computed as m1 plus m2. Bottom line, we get 1.97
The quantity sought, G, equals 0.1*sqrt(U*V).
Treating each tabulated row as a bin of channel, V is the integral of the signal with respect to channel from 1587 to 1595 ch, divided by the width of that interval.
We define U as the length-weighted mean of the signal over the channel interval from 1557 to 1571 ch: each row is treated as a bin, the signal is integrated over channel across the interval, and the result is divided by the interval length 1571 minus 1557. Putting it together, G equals 1.26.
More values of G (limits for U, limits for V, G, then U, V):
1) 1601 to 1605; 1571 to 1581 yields 1.23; 11.6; 13.1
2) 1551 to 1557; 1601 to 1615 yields 1.14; 11.4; 11.4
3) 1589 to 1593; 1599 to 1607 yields 1.23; 13.3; 11.4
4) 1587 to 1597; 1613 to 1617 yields 1.25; 13.0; 12.0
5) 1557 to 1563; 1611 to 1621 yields 1.15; 11.5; 11.6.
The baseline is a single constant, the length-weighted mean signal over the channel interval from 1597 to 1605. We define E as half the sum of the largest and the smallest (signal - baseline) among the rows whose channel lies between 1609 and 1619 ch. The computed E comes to -0.2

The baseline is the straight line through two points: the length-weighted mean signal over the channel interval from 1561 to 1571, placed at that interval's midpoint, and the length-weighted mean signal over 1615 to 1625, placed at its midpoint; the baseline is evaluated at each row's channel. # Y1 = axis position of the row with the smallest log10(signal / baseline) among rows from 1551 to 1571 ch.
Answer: 1552 ch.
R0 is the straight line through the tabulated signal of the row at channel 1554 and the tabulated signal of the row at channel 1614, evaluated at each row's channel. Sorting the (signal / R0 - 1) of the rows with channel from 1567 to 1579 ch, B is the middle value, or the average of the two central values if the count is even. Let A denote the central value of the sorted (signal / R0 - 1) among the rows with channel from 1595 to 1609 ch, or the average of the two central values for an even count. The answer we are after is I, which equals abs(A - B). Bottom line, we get 0.15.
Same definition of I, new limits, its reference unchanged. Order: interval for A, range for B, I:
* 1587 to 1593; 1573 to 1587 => 0.01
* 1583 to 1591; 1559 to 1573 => 0.03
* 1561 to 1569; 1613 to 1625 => 0.07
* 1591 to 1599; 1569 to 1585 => 0.04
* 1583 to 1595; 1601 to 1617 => 0.16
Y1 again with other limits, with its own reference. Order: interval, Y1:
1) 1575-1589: 1580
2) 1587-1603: 1602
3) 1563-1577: 1564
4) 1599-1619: 1606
